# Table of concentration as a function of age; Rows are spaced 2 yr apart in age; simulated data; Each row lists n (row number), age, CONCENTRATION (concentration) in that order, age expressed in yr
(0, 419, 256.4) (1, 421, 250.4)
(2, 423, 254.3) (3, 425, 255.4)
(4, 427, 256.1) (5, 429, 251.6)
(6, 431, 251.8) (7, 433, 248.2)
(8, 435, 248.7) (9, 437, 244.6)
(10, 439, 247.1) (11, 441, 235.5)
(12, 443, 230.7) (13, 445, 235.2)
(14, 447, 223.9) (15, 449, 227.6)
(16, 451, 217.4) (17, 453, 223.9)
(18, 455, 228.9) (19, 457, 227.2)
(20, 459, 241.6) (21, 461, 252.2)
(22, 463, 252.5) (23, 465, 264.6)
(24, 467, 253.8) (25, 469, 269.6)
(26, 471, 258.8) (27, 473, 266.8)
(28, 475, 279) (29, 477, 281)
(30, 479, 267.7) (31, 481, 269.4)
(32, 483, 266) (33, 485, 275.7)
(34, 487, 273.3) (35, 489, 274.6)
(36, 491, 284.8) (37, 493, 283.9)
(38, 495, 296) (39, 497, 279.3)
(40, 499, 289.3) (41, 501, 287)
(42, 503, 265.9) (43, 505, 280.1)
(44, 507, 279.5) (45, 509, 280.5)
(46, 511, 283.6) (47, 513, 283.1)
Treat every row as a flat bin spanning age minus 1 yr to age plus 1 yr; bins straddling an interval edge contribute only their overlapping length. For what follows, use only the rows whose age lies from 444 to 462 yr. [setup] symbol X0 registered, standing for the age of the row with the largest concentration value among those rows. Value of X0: 461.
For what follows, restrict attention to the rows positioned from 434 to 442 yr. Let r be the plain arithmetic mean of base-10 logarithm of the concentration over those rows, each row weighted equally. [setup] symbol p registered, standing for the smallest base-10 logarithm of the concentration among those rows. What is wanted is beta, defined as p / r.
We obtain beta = 0.994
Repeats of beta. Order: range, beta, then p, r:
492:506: 0.989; 2.42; 2.45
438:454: 0.990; 2.34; 2.36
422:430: 0.998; 2.40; 2.41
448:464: 0.987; 2.34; 2.37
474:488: 0.995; 2.42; 2.44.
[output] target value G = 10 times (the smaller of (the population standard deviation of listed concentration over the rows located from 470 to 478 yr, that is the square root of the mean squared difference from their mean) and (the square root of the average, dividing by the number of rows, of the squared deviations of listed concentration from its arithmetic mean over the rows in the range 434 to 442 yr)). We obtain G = 51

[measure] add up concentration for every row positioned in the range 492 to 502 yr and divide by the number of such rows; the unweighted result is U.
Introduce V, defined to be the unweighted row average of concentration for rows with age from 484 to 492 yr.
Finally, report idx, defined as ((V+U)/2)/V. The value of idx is 1.02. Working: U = 287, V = 277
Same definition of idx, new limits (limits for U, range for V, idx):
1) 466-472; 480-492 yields 0.98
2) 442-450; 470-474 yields 0.94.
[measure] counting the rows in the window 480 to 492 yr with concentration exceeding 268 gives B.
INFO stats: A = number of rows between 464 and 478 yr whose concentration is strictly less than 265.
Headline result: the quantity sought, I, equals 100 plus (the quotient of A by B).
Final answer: 101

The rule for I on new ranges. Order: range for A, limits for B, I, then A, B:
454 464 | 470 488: 101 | 5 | 5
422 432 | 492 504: 101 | 5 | 5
